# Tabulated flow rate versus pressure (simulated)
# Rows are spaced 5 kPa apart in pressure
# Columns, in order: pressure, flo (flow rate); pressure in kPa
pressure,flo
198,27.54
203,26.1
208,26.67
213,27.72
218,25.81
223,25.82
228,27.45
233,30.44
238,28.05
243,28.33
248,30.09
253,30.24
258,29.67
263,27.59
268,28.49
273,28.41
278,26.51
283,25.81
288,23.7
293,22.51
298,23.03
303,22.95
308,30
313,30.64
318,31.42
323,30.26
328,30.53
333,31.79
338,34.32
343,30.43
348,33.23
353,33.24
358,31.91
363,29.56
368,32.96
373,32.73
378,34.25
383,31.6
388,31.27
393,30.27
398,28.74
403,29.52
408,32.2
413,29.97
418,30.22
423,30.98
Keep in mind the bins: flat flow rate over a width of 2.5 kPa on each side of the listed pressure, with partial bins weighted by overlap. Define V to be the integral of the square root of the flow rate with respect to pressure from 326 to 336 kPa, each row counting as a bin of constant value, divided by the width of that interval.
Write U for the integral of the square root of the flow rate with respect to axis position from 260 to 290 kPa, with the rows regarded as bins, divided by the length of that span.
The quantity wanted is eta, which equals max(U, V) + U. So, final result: 10.8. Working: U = 5.18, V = 5.60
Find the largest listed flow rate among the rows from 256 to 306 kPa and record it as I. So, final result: 29.67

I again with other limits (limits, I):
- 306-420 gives 34.32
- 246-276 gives 30.24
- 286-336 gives 31.79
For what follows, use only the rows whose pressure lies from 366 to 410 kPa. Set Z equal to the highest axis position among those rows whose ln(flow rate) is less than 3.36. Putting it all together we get 398 kPa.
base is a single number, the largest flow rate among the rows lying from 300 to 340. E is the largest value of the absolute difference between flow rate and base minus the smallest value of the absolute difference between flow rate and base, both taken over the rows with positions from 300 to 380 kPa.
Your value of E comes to 11.4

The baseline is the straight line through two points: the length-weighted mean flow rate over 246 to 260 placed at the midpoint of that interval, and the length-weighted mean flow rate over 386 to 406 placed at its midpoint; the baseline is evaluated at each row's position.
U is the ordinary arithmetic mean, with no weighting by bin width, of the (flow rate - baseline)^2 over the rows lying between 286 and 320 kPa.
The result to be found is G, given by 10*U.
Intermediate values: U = 28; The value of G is 281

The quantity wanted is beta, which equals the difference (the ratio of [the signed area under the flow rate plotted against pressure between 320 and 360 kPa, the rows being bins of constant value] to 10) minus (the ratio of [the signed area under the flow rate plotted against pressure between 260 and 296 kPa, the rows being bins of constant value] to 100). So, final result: 118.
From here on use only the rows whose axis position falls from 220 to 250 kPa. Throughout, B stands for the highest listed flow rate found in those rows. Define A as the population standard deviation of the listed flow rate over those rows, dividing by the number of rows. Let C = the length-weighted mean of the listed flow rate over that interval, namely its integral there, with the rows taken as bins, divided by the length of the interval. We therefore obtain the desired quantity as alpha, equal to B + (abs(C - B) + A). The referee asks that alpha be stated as 34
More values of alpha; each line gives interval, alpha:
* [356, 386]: 38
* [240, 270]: 32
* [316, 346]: 39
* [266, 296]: 33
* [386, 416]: 35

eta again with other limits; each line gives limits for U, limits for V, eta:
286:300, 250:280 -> 10.1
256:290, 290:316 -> 10.4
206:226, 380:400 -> 10.7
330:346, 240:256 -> 11.3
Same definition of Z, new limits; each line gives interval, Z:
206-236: 228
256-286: 283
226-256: 243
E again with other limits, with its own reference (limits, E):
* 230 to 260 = 2.4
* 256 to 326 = 8.9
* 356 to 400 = 5.5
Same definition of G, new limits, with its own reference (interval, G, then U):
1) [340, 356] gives 71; 7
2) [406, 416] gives 25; 2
